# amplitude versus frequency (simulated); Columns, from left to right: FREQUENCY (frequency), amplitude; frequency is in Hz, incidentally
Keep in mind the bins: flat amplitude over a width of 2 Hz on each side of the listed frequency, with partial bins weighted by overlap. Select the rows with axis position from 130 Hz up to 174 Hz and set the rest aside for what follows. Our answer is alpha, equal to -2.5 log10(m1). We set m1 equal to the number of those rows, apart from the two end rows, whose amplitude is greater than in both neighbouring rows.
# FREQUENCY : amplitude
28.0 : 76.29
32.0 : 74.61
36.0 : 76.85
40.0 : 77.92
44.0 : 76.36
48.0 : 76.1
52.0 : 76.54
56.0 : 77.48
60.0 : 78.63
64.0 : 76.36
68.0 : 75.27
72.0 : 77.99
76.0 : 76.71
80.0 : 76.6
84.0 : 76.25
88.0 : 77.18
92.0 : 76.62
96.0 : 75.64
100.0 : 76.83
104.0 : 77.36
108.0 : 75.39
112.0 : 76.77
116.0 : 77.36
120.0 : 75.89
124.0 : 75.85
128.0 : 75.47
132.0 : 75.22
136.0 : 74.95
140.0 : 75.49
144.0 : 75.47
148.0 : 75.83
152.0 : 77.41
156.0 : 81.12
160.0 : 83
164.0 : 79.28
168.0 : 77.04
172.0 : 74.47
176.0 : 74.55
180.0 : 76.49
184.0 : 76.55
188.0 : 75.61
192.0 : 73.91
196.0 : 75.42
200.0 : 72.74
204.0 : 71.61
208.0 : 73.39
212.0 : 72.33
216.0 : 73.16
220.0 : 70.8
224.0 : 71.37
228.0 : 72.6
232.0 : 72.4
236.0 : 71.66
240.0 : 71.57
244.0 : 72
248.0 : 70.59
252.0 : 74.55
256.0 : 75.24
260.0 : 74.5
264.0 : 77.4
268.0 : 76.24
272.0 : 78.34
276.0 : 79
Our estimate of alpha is -0.75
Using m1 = 2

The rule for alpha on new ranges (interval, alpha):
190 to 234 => -1.51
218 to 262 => -1.19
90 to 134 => -0.75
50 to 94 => -1.19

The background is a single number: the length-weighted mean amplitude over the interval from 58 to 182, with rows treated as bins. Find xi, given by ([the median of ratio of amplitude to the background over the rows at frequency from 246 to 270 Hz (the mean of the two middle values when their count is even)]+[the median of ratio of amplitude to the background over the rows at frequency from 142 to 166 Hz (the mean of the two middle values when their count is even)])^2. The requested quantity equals 3.99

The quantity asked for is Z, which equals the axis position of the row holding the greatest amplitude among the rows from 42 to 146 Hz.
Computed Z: 60.0 Hz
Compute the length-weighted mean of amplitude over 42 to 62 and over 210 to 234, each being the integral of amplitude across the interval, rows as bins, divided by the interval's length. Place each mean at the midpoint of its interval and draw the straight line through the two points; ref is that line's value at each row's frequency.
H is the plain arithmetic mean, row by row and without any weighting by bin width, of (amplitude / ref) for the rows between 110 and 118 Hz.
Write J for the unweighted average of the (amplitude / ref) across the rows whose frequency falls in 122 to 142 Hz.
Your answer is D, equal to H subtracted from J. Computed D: -0.015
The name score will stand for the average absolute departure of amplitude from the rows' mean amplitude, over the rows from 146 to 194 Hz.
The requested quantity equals 2.1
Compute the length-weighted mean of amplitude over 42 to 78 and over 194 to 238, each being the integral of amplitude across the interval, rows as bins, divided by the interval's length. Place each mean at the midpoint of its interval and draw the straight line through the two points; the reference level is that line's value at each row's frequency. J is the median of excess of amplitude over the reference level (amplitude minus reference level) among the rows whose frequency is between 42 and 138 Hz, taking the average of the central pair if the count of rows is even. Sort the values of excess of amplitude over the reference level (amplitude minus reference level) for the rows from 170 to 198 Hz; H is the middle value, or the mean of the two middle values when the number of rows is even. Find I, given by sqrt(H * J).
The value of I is 1.0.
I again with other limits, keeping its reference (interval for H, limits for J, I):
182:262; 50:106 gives 0.4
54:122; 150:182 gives 1.5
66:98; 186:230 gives 0.4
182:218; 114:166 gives 0.8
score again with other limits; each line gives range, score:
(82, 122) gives 0.6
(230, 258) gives 1.3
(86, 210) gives 1.5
